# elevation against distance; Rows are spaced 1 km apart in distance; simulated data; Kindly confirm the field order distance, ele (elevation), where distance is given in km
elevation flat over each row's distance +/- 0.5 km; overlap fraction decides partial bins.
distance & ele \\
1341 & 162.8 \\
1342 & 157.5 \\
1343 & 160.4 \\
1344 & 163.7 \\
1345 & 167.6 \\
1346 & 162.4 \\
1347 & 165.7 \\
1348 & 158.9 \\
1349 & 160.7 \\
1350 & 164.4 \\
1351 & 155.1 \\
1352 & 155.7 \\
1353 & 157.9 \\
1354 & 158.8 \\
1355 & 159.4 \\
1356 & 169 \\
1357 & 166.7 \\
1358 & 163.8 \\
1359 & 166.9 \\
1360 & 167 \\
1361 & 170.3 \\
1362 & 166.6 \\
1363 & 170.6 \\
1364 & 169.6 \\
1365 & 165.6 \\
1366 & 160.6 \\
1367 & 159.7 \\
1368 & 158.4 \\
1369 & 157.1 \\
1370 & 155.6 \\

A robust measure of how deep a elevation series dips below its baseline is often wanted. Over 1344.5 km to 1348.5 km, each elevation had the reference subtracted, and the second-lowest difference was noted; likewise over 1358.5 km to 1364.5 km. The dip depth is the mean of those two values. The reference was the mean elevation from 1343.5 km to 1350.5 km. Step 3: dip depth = 1.3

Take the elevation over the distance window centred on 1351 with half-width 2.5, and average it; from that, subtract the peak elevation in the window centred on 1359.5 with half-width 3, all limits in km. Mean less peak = -12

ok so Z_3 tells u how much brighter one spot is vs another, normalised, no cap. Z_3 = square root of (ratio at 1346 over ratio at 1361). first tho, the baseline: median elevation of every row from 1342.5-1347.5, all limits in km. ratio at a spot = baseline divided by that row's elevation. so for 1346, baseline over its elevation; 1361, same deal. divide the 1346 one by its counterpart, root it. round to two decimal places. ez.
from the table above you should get 1.02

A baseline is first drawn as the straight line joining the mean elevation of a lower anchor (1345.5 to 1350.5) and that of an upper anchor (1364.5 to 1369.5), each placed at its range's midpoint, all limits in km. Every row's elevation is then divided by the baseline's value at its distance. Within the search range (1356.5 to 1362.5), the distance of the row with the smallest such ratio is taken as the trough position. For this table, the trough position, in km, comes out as 1358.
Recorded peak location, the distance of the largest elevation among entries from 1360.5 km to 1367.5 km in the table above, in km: 1363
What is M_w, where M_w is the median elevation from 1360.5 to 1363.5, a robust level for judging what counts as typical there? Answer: 170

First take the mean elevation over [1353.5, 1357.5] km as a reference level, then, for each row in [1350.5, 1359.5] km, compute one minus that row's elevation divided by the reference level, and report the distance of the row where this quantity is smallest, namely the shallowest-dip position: 1356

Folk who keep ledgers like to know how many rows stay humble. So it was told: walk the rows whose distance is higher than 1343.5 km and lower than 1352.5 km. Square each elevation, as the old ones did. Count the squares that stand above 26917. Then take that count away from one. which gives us -2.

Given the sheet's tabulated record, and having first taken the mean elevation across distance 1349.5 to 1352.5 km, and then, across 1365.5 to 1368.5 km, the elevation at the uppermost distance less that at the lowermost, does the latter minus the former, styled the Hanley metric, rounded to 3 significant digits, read -161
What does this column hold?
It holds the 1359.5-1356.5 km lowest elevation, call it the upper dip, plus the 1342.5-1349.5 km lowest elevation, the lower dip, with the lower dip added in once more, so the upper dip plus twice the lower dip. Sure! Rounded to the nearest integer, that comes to 482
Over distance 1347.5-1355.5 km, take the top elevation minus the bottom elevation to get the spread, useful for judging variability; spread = 9.3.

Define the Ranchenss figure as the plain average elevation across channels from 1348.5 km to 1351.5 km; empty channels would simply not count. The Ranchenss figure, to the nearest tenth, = 160.1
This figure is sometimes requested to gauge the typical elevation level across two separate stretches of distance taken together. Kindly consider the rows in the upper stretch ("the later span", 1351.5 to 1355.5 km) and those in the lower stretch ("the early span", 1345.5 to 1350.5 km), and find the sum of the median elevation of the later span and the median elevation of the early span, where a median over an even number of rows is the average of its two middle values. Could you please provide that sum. 321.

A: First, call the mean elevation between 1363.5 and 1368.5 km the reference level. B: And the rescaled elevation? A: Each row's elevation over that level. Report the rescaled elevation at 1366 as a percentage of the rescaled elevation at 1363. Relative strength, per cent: 94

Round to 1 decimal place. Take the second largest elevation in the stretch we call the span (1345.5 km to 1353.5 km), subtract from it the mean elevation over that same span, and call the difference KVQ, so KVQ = 4.3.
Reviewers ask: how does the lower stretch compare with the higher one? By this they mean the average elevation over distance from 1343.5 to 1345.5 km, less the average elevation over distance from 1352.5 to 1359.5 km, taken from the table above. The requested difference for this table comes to 2.4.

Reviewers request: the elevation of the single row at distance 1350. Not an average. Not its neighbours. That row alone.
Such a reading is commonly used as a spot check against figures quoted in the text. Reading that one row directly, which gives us 164.4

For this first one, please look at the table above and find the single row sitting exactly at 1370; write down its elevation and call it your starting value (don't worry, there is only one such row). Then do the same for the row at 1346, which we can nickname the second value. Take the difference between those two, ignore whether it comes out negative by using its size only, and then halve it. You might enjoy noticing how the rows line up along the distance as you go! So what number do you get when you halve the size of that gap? 3.4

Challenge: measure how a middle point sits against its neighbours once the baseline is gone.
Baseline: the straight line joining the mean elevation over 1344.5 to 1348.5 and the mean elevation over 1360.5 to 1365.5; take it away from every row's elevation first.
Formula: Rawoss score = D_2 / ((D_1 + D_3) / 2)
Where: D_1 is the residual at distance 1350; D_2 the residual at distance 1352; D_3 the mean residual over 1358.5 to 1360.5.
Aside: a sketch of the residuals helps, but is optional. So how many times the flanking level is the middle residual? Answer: 22.8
